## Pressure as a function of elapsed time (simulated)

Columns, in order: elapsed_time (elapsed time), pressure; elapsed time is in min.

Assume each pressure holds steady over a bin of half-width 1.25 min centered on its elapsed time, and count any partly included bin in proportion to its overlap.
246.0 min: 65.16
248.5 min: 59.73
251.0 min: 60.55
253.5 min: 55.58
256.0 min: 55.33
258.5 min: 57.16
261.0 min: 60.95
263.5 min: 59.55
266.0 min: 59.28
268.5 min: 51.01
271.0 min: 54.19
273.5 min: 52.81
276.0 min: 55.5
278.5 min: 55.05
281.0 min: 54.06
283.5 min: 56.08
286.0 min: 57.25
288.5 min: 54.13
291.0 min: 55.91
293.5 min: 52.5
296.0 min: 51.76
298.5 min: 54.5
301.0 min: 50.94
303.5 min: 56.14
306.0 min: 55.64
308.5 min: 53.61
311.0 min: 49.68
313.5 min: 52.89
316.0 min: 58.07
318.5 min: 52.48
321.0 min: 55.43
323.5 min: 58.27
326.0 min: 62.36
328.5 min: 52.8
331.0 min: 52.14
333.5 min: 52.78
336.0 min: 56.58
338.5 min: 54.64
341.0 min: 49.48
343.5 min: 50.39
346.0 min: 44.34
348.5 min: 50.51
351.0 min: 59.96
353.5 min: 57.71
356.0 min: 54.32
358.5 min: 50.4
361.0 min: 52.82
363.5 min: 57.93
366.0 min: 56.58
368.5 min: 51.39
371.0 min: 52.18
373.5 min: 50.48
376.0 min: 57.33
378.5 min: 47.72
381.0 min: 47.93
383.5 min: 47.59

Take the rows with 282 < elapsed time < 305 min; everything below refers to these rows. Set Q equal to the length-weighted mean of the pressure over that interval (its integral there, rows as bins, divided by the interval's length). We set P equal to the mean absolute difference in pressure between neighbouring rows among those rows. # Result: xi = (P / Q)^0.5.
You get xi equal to 0.223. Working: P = 2.7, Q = 54.37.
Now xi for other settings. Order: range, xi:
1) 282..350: 0.249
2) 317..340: 0.245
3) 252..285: 0.199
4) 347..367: 0.269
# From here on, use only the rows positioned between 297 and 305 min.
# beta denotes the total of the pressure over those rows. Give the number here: 162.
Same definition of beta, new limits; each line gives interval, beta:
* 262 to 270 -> 170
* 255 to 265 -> 233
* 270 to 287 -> 385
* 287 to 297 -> 214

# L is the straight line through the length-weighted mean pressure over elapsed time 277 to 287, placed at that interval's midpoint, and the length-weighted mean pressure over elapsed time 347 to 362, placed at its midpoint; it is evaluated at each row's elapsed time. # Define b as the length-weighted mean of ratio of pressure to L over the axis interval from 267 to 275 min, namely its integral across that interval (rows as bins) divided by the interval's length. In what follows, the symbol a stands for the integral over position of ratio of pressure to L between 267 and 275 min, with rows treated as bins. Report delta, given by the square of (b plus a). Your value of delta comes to 73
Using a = 7.60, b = 0.95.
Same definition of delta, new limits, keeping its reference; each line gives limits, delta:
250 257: 66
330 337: 62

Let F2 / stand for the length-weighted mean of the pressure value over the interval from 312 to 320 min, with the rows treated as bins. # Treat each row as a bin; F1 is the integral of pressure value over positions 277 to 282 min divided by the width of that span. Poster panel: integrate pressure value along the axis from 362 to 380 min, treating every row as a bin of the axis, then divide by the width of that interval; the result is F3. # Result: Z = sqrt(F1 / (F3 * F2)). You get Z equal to 0.137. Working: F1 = 54.6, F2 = 54.4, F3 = 53.3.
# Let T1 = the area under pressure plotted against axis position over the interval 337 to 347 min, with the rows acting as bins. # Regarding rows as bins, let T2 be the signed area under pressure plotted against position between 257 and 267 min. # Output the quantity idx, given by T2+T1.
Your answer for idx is 1092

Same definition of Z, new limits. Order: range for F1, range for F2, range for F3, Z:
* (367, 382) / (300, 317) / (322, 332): 0.130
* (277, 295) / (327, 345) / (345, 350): 0.147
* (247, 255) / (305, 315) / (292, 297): 0.145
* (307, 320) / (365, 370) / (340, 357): 0.138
